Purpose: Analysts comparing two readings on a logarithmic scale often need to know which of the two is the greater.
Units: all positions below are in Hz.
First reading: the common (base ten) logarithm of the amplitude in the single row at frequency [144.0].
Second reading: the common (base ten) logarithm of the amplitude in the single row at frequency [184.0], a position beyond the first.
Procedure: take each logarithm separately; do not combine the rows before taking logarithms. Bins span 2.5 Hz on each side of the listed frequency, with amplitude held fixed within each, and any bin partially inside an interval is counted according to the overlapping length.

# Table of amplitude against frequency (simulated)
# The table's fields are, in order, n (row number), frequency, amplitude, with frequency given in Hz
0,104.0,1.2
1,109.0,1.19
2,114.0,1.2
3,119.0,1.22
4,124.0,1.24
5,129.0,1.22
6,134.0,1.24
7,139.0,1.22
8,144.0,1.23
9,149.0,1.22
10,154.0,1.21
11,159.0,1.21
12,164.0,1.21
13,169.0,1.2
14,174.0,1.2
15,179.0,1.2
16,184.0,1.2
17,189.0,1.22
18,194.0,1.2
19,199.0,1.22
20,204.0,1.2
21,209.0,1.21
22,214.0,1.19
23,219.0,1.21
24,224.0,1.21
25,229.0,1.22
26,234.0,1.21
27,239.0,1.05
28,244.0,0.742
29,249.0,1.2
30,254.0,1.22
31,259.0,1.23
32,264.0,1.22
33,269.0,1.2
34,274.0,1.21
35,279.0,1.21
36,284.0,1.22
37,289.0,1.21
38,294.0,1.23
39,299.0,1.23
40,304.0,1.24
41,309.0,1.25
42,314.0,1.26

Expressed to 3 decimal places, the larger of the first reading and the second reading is 0.090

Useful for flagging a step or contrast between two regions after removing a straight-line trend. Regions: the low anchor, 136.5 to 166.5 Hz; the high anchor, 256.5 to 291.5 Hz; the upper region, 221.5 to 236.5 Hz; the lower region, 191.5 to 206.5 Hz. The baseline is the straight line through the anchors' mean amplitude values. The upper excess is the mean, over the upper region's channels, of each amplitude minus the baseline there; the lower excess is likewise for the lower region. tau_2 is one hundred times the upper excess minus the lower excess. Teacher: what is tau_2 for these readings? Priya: 1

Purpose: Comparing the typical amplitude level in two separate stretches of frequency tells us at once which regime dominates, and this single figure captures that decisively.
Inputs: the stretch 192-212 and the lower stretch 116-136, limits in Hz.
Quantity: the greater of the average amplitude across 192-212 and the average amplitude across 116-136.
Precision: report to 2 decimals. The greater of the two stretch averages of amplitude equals 1.23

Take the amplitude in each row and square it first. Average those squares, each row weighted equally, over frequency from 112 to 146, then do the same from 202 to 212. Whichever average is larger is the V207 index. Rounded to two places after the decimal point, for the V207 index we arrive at 1.50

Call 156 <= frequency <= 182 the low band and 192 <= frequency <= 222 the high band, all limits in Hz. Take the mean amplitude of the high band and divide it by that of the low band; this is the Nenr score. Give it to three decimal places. 1.001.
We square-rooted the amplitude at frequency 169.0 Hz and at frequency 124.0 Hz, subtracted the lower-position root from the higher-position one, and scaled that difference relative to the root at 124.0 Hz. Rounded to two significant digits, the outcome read -0.016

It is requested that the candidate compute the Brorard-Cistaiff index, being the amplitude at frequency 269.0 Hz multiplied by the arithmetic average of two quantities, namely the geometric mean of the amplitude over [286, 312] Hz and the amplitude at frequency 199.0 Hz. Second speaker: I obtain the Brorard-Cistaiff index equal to 1.47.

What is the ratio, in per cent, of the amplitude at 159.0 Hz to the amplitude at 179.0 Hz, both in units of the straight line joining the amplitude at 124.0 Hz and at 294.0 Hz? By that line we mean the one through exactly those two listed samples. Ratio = 101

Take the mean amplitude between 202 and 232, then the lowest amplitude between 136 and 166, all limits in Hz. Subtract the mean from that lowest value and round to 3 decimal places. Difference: 0.003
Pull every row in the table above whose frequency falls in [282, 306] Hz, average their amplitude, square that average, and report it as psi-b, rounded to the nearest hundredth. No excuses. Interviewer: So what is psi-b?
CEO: 1.50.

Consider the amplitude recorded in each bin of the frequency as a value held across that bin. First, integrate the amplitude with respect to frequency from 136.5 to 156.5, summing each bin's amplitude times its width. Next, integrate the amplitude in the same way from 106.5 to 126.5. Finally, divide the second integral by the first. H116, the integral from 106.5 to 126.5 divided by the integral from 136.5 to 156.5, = 0.994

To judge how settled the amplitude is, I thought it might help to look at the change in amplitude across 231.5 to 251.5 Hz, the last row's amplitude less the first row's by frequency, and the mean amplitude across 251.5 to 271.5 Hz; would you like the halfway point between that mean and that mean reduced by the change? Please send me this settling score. 1.22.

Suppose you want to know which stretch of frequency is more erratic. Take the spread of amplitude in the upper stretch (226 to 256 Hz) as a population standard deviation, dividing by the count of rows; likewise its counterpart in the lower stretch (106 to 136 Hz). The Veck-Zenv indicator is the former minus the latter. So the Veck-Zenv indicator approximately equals 0.16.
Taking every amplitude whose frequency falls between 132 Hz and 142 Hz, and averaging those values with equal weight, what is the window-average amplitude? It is 1.23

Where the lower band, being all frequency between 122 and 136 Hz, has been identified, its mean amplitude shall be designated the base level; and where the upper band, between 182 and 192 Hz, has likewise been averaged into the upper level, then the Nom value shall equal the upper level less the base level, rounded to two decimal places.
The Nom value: -0.02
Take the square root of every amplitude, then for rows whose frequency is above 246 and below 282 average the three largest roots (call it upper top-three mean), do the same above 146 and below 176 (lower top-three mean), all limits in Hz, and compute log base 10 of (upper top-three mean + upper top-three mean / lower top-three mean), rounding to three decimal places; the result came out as 0.324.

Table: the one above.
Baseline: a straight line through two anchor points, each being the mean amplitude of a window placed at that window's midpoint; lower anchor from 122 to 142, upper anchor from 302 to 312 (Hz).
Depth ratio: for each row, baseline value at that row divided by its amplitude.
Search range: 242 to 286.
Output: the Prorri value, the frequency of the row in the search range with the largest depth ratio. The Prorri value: 244.0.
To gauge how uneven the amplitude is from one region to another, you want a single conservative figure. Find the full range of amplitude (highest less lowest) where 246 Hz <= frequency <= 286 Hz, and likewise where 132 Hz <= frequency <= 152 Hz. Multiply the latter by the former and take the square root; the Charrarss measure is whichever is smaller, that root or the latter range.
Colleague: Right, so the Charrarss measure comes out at 0.020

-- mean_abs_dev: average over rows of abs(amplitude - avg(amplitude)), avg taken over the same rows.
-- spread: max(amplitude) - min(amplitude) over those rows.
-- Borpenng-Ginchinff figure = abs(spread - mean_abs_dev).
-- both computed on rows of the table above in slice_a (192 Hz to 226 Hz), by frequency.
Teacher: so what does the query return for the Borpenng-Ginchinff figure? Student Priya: 0.022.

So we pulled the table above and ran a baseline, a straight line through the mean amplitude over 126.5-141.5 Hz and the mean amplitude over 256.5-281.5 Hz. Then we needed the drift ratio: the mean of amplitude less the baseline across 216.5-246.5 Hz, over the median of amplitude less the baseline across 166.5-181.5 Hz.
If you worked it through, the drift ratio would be 4.8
